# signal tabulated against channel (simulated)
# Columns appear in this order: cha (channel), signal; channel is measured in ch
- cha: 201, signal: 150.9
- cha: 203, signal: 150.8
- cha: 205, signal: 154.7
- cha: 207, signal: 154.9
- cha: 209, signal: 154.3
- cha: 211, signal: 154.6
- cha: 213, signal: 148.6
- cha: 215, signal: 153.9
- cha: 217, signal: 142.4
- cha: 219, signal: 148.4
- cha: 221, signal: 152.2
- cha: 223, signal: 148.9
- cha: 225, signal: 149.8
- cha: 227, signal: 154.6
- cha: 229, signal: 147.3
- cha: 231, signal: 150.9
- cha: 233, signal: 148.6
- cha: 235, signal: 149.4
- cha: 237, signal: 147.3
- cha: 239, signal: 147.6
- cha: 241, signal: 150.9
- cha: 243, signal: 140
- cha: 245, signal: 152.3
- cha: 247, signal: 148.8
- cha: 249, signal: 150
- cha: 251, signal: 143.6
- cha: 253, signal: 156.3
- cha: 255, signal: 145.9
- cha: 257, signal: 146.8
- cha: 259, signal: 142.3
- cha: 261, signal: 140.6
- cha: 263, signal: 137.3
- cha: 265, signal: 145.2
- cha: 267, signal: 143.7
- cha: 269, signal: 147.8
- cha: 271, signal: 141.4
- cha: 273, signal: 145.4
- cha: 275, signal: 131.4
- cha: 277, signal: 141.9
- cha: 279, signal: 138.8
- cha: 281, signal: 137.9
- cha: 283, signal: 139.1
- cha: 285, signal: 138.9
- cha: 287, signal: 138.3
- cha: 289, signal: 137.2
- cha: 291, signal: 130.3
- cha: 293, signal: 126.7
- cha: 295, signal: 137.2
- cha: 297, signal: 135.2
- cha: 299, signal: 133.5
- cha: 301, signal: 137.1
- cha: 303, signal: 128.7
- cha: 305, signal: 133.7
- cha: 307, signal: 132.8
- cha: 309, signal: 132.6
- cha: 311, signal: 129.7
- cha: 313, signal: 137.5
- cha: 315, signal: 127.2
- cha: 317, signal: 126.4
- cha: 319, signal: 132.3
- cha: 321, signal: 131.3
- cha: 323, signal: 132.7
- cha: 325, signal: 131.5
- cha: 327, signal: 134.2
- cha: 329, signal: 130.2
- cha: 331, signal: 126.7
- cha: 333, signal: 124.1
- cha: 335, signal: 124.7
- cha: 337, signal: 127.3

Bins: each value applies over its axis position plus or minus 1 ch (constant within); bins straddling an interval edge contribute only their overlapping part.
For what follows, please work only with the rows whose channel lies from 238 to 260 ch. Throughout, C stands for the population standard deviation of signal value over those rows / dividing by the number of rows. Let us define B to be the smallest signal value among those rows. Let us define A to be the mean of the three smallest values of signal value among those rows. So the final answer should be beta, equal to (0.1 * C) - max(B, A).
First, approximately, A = 142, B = 140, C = 4.5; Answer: -142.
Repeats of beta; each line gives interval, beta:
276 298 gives -130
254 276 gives -136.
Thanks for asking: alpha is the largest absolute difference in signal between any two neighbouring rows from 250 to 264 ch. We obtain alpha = 12.7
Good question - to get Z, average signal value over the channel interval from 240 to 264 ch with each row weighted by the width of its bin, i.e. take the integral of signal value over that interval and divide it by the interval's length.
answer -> 146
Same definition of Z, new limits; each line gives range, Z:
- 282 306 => 135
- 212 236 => 150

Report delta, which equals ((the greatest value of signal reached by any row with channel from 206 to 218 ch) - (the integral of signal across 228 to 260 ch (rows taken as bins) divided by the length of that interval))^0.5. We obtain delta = 2.6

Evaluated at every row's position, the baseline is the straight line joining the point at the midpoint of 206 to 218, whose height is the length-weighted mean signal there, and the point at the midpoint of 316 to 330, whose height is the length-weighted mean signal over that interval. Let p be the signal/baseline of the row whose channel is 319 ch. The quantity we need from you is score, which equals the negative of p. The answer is -1.00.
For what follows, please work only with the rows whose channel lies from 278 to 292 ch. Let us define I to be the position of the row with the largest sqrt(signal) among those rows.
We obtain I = 283 ch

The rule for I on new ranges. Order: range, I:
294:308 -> 295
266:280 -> 269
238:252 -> 245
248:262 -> 253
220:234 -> 227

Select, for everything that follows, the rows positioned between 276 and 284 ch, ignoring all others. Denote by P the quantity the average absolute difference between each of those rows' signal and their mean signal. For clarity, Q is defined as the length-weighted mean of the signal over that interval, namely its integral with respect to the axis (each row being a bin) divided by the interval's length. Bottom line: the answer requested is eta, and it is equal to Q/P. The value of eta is 113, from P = 1.2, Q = 139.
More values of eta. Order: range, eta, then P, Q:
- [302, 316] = 48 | 2.8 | 132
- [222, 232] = 77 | 2.0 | 150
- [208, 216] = 72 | 2.1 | 153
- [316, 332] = 60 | 2.2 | 131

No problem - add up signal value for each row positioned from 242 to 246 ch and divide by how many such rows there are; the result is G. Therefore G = 146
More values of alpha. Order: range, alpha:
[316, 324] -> 5.9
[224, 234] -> 7.3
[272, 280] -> 14.0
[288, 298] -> 10.5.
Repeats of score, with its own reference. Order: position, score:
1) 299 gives -0.98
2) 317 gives -0.96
